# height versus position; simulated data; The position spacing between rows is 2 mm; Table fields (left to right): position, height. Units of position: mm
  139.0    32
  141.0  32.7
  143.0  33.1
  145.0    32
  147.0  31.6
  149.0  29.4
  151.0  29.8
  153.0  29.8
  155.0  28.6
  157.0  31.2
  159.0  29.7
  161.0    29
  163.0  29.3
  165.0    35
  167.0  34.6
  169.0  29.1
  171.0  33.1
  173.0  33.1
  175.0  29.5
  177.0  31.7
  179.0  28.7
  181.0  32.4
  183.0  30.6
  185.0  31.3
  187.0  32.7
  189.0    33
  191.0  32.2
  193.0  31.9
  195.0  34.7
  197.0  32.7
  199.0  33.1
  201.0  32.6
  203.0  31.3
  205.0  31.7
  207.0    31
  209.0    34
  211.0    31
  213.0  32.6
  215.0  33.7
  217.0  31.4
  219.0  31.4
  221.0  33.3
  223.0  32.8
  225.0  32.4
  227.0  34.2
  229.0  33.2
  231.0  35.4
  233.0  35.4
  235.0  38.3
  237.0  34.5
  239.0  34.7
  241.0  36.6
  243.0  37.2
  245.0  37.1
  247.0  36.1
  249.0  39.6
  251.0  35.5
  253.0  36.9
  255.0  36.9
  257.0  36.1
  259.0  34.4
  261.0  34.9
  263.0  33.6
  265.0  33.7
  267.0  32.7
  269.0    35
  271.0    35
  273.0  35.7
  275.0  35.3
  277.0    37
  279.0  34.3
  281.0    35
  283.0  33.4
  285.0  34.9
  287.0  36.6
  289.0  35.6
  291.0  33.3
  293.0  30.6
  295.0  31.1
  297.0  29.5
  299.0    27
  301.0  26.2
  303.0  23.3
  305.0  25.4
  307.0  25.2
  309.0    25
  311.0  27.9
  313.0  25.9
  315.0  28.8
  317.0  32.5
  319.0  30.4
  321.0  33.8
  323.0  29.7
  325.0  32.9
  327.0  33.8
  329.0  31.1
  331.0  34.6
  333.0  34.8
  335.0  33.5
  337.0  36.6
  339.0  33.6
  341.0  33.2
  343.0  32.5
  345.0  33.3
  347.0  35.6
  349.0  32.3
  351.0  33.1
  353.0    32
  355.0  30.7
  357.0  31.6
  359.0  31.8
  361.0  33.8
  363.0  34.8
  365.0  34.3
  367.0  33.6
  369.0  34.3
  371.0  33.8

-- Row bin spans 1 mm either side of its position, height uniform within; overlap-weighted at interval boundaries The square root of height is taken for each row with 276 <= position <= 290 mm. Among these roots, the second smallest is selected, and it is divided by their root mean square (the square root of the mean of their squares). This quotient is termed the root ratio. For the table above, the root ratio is 0.9863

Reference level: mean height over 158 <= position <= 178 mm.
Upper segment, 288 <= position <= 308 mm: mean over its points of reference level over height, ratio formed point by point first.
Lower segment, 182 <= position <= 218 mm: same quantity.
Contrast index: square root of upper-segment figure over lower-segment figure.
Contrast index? 1.07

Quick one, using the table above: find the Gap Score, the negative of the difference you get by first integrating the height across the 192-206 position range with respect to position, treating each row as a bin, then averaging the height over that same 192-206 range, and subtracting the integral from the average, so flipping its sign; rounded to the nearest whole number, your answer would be 423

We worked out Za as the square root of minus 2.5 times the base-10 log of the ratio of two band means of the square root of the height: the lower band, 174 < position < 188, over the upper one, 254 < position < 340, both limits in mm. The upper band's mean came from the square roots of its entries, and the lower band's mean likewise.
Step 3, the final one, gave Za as 0.14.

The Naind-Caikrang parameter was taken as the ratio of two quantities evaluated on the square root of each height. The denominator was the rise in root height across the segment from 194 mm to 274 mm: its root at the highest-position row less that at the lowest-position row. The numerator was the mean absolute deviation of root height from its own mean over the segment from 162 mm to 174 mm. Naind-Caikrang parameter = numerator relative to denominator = 2.2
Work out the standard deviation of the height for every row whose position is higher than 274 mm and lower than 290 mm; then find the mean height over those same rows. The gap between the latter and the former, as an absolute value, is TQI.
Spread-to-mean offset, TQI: 34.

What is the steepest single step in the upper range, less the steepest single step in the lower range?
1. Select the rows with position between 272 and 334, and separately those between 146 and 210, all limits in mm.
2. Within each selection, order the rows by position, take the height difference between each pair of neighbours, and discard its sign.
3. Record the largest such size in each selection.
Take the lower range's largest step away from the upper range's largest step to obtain -1.6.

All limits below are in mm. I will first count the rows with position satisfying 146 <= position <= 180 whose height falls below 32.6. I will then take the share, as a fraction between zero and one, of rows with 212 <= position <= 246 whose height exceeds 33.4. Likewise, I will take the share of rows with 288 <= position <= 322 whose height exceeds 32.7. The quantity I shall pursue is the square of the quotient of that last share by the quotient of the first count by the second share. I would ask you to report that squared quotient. 0.0001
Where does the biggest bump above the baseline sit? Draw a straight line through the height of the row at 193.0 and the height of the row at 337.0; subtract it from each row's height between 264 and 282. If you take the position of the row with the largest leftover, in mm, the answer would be 277.0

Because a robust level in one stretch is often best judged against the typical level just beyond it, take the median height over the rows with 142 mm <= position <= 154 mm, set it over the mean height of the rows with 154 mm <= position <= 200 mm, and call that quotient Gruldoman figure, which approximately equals 0.97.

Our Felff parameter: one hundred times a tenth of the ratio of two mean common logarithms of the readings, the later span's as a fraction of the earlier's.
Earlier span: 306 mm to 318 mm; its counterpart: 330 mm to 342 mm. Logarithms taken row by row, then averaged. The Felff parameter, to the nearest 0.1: 10.7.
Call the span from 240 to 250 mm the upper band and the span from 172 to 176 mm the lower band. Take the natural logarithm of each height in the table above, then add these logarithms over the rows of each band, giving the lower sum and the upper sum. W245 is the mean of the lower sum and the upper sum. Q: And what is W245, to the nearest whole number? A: 12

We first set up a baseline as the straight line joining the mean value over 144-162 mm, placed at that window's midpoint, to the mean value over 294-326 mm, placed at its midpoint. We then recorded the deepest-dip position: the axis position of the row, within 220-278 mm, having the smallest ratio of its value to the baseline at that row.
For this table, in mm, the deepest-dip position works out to 225.0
